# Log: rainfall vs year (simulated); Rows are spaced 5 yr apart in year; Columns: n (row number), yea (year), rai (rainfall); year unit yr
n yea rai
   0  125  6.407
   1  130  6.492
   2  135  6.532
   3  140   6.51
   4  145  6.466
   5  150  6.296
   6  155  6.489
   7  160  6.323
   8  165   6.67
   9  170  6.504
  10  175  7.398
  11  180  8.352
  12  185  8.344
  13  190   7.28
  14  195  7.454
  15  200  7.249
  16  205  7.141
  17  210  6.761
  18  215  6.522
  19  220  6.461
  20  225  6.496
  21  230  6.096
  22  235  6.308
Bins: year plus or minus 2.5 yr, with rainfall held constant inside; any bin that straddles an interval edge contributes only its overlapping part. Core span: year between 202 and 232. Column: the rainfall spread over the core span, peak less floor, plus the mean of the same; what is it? 7.6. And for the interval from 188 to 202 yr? 7.5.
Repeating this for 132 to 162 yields 6.7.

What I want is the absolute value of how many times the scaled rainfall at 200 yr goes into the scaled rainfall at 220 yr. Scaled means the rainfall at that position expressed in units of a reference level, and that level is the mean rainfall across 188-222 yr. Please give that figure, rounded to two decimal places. 0.89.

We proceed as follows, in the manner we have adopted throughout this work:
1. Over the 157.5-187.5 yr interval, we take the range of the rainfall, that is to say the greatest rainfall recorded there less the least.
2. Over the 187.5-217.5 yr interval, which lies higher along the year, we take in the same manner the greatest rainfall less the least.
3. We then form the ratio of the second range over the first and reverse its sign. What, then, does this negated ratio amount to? 0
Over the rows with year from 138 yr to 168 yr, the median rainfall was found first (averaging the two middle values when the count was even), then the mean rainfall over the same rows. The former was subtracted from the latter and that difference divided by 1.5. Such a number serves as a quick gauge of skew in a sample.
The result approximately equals -0.01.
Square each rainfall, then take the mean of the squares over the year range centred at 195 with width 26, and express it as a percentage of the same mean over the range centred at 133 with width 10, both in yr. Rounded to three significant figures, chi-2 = 133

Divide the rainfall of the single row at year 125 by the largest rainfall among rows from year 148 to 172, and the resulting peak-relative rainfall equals 0.96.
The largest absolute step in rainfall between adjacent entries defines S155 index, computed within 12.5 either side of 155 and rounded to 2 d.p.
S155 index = 0.35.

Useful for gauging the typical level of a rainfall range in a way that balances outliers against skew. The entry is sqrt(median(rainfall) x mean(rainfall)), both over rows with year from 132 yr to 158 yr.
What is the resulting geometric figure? 6.47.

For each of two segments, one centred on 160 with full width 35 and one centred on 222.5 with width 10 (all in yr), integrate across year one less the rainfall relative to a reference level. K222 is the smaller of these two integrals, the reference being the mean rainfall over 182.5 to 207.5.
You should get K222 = 1.4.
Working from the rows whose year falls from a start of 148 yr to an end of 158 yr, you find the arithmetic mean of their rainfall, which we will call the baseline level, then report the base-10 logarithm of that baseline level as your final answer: 0.806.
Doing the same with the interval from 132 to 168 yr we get 0.811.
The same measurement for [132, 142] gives 0.814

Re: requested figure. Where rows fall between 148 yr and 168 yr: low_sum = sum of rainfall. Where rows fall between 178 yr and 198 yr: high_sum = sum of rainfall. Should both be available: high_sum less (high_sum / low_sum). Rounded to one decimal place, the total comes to 30.2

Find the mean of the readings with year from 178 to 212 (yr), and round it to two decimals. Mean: 7.51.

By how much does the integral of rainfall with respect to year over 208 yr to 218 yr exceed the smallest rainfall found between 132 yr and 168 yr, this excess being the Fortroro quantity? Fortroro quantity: 60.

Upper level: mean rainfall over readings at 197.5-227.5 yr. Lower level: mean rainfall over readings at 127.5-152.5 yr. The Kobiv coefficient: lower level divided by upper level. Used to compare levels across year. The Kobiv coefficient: 0.95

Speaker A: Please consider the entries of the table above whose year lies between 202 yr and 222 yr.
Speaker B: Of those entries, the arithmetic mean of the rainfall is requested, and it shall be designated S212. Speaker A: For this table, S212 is 6.7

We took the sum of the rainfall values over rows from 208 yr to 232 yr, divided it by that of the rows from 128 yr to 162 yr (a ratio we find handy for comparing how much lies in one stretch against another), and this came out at 0.72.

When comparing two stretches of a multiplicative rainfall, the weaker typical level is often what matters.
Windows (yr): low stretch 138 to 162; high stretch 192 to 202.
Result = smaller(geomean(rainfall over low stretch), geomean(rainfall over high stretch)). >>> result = 6.42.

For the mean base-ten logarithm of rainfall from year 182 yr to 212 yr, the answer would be 0.87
